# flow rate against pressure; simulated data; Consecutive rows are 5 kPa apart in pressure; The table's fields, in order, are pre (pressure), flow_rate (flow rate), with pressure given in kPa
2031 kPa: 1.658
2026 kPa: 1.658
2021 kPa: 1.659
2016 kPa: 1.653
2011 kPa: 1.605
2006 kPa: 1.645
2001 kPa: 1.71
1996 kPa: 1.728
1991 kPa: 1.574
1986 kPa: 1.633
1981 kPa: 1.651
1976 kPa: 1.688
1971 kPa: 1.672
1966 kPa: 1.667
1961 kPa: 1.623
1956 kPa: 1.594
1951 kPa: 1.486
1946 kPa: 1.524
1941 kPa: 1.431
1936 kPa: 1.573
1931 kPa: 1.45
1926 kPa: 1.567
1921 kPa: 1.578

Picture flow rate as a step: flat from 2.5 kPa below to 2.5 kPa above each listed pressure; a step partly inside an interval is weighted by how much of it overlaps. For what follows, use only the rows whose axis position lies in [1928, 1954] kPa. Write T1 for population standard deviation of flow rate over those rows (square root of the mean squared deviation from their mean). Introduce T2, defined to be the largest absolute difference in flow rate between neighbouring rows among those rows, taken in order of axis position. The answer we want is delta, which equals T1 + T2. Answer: 0.193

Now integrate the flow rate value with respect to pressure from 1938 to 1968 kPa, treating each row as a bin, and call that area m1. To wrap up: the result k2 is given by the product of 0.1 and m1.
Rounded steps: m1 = 47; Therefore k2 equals 4.7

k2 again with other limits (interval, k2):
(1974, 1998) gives 4.0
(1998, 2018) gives 3.3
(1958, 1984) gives 4.3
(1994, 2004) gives 1.7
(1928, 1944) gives 2.4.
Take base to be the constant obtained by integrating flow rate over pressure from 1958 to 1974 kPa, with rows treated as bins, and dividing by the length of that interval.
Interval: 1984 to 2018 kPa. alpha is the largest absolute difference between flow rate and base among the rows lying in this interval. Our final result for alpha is 0.079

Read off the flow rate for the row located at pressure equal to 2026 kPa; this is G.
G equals 1.658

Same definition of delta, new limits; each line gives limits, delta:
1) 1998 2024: 0.099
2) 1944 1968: 0.174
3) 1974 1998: 0.206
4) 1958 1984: 0.066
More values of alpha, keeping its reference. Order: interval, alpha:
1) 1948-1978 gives 0.167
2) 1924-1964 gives 0.222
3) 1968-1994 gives 0.079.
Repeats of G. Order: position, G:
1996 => 1.728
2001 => 1.71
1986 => 1.633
